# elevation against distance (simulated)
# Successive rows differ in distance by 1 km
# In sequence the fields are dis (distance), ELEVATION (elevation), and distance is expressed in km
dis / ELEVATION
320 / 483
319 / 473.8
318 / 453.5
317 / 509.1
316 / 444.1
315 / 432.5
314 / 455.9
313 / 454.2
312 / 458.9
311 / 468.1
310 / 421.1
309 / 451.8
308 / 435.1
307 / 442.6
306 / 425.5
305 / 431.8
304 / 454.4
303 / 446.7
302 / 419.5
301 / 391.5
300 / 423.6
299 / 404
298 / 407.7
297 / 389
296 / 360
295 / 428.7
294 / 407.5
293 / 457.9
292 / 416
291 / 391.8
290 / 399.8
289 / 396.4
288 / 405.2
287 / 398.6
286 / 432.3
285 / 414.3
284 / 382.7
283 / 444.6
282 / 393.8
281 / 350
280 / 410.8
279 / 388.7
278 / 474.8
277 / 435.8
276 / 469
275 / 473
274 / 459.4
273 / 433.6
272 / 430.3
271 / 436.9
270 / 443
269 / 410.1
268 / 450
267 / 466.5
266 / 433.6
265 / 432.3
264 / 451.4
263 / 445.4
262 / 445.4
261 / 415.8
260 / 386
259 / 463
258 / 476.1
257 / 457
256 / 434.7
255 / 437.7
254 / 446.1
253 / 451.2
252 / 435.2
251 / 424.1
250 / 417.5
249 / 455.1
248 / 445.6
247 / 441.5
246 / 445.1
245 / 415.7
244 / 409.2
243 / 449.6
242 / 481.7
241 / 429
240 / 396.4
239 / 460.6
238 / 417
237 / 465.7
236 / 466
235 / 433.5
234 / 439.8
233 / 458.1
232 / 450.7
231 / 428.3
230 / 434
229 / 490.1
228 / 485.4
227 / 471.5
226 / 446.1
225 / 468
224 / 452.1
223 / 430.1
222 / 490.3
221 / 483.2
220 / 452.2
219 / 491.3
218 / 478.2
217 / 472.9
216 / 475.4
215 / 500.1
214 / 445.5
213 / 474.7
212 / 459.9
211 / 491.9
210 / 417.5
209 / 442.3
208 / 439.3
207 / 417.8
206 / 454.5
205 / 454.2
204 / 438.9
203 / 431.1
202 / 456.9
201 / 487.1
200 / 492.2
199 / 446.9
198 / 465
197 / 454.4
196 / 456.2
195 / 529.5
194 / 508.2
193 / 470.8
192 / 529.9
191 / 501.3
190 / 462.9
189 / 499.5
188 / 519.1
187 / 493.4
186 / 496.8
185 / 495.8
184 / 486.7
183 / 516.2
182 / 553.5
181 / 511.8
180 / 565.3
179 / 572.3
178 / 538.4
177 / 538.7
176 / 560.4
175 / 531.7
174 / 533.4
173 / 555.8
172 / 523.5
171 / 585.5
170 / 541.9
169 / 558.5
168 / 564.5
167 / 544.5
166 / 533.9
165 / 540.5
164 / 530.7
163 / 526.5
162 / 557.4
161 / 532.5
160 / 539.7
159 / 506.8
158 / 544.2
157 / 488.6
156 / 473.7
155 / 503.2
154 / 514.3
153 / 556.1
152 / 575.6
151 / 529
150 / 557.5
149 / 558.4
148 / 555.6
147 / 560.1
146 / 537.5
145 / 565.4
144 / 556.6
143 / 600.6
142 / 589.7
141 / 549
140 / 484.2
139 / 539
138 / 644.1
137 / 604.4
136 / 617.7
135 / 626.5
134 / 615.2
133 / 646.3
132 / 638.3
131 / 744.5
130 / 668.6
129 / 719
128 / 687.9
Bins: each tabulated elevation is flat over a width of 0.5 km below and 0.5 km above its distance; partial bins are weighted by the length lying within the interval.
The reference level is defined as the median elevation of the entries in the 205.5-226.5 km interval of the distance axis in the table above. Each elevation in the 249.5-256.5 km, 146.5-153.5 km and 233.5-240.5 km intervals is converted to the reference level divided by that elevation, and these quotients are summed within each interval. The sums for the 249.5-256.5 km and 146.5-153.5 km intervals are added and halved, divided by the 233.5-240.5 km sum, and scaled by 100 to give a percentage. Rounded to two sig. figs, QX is 90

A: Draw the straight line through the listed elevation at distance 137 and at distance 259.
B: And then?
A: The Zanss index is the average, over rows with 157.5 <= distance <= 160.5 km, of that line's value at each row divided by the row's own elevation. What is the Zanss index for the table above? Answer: 1.09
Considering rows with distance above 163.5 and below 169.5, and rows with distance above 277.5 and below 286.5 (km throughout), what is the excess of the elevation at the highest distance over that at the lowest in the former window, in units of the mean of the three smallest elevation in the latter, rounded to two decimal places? 0.07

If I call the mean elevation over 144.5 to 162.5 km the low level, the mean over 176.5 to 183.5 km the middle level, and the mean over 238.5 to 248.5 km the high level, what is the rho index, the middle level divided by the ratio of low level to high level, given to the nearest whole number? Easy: 442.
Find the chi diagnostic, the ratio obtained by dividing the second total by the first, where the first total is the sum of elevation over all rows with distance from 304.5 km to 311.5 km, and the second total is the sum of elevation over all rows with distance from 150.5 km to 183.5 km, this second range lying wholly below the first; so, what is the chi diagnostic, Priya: 5.8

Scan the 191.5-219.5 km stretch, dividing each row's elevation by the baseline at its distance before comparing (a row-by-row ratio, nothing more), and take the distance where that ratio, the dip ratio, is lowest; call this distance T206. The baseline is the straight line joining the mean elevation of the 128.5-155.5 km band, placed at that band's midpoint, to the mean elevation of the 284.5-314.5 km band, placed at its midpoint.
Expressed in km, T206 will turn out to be 207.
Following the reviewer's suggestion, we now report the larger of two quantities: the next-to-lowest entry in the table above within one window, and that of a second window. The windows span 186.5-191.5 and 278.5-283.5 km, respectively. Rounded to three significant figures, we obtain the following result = 493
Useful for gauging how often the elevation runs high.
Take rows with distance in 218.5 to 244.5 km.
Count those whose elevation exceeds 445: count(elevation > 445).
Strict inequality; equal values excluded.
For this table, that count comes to 17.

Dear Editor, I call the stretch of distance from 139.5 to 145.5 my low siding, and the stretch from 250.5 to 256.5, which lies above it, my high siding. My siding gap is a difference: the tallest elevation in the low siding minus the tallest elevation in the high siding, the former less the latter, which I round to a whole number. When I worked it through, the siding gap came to 149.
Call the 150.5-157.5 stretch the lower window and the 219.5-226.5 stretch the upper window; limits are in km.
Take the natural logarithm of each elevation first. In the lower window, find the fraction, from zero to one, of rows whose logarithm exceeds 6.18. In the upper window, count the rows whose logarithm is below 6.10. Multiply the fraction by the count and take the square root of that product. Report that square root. 0.93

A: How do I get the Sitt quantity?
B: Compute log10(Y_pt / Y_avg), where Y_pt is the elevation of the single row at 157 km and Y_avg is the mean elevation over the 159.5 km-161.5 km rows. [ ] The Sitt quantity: -0.040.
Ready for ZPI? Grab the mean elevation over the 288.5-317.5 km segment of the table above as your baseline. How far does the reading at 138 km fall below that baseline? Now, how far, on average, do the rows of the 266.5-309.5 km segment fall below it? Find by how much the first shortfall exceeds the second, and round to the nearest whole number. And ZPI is -221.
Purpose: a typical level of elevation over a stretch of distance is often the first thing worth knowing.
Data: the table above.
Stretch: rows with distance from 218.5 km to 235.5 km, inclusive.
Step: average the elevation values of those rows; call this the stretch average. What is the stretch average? 459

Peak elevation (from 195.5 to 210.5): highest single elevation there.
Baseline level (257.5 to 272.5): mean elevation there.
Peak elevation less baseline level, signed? 53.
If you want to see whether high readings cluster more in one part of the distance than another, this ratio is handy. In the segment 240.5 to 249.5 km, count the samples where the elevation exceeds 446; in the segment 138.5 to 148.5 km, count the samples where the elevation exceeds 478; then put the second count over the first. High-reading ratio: 3.3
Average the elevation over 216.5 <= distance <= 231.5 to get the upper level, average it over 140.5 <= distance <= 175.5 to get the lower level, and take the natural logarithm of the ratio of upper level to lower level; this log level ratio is -0.16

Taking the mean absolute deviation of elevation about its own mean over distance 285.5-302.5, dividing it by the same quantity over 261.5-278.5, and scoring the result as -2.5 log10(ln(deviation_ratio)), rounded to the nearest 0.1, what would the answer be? 2.4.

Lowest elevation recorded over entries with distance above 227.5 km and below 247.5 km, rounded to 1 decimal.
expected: 396.4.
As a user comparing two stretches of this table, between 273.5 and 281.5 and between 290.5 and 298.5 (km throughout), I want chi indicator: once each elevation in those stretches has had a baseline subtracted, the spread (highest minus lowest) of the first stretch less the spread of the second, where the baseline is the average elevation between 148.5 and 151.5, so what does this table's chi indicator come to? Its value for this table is 27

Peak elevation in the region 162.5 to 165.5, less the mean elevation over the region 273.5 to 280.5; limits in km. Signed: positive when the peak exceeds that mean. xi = 96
